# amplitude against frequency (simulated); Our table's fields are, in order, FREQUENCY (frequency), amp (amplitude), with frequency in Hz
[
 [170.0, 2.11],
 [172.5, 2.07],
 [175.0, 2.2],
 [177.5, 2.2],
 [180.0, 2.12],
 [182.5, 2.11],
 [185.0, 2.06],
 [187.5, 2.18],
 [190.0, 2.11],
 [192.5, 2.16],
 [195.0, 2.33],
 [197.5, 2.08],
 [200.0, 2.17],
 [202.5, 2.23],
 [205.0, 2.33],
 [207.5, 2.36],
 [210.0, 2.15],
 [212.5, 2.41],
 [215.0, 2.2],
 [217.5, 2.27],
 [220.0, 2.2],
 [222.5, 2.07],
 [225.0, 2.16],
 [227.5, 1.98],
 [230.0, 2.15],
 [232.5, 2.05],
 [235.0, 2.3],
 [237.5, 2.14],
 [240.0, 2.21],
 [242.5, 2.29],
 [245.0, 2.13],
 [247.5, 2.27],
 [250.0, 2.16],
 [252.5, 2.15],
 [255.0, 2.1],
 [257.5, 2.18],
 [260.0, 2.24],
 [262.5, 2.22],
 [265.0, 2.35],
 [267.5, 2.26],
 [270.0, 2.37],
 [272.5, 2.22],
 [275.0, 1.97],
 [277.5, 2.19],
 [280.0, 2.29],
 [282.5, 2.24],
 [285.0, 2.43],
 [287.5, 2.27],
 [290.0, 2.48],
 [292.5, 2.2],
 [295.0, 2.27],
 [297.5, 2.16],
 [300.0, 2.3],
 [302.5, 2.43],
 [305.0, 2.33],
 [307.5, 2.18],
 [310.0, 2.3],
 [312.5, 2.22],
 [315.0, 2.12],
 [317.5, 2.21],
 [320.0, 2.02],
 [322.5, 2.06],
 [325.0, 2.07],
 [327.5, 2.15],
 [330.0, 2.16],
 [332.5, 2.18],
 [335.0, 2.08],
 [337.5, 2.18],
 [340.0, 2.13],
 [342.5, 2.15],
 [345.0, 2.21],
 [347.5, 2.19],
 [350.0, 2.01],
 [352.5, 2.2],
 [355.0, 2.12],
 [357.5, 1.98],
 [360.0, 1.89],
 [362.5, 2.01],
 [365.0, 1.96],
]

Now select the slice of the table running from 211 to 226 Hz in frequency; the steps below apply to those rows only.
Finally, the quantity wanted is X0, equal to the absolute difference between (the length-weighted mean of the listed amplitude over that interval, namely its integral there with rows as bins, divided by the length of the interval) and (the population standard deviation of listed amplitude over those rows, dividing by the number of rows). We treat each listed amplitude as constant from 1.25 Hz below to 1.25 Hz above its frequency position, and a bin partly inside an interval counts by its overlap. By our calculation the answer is 2.114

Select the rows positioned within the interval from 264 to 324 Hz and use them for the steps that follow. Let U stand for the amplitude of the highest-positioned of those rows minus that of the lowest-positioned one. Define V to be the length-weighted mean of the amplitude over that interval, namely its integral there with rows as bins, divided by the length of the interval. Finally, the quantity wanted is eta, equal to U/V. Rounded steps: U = -0.29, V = 2.24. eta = -0.13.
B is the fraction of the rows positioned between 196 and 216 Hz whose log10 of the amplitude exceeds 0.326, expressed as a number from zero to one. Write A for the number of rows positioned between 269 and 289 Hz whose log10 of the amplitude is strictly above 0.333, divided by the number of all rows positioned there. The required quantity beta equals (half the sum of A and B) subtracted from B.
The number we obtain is 0.00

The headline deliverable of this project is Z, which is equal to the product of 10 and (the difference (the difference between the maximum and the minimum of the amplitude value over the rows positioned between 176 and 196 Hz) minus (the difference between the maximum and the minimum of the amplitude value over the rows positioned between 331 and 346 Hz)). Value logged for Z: 1.4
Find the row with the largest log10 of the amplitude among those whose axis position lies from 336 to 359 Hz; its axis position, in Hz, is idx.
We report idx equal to 345.0 Hz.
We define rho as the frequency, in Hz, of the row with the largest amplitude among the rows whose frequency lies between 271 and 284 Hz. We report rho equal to 280.0 Hz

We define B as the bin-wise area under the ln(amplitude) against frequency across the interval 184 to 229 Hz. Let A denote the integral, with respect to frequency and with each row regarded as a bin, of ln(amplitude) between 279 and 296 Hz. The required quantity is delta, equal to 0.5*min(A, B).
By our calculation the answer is 7.1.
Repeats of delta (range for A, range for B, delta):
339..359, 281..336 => 7.5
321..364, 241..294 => 16.0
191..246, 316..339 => 8.7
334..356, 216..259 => 8.4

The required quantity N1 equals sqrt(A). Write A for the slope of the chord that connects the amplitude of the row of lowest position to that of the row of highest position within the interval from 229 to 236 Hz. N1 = 0.17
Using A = 0.030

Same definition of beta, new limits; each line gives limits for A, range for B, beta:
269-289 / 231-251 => 0.00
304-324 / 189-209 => 0.06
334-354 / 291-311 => 0.25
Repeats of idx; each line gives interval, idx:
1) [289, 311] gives 290.0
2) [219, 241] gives 235.0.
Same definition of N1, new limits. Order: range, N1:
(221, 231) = 0.10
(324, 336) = 0.03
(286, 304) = 0.10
